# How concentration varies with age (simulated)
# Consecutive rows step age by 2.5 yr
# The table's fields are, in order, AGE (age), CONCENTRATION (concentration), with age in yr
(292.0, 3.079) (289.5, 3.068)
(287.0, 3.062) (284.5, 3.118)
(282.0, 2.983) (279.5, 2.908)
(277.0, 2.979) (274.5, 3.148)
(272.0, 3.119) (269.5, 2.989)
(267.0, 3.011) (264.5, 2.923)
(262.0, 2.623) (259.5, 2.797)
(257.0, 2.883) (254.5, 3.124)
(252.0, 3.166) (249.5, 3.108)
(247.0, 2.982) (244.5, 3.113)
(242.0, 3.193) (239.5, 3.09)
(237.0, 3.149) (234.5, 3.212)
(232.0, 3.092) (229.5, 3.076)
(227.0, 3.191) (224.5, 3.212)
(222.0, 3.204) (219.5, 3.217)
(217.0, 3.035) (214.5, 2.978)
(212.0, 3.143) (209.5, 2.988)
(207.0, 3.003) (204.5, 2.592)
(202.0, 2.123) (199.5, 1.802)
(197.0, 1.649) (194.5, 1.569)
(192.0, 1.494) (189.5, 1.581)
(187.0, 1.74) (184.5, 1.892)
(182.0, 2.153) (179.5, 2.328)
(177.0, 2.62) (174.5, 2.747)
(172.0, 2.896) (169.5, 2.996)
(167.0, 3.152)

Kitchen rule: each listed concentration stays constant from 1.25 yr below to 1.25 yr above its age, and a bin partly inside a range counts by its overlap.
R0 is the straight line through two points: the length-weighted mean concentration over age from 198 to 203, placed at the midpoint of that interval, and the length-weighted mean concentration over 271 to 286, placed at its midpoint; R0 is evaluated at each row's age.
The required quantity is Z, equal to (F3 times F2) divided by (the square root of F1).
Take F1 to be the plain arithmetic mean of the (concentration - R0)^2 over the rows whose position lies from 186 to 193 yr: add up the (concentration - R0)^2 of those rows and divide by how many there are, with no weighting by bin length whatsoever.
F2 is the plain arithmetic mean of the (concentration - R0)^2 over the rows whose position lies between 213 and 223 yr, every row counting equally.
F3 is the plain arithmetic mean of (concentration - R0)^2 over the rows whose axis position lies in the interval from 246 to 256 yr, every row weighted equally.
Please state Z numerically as 0.77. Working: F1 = 0.05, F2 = 0.85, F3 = 0.2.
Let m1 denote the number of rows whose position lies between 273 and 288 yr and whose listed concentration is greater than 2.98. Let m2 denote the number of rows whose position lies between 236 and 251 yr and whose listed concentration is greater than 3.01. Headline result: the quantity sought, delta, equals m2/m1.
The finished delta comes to 1.25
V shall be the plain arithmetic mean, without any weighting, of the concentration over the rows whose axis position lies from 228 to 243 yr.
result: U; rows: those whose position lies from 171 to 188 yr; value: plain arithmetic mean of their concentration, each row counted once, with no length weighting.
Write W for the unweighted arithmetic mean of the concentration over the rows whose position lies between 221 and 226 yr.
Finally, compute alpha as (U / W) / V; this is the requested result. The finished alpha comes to 0.2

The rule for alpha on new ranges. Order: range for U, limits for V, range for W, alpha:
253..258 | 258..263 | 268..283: 0.4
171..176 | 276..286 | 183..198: 0.6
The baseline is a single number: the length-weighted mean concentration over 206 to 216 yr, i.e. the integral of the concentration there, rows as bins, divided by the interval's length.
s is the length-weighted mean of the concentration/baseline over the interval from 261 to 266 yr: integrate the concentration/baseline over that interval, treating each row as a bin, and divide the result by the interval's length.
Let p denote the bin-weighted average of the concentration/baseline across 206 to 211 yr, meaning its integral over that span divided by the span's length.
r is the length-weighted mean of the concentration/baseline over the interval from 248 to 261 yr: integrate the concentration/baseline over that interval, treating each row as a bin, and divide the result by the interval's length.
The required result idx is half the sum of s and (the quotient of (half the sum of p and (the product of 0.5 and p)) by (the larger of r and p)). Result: 0.84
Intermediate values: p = 0.99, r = 0.99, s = 0.922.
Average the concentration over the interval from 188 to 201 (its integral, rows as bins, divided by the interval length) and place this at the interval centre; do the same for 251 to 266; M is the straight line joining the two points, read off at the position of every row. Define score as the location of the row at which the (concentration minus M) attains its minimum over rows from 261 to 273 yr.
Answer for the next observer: 262.0 yr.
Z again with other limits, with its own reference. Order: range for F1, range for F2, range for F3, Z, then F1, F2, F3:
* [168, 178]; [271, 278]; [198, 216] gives 0.01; 1.62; 0.02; 0.6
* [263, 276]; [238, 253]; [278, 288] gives 0.02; 0.02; 0.29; 0.0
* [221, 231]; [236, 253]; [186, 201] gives 0.02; 0.77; 0.32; 0.1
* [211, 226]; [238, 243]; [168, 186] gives 0.44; 0.89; 0.40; 1.0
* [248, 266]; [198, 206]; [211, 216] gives 0.37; 0.10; 0.13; 0.9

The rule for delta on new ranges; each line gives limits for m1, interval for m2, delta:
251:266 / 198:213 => 0.50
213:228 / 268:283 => 0.40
